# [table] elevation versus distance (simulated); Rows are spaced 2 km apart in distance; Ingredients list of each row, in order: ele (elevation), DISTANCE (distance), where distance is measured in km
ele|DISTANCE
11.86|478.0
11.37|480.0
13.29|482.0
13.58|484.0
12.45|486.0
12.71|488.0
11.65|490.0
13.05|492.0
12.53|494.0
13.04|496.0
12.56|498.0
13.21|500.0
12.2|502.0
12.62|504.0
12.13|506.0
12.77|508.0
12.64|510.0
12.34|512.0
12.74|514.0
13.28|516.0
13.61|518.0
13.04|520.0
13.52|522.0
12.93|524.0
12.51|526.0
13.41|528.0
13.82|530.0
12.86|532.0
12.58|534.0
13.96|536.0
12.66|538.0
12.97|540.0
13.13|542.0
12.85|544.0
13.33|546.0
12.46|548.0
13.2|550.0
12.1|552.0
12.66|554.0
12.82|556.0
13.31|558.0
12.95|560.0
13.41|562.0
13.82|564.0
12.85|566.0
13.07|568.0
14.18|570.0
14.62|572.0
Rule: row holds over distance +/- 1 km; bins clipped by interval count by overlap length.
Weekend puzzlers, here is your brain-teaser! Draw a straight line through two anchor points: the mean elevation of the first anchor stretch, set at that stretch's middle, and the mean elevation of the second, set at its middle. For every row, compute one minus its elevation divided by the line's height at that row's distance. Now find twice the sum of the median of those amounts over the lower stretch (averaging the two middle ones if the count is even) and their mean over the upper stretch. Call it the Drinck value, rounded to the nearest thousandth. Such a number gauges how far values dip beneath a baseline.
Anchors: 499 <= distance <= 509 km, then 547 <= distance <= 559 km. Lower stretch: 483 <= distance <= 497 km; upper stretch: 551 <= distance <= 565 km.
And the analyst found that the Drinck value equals -0.065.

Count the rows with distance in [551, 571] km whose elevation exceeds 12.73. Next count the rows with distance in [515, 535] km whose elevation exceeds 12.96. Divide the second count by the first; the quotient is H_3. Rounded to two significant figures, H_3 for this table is 0.75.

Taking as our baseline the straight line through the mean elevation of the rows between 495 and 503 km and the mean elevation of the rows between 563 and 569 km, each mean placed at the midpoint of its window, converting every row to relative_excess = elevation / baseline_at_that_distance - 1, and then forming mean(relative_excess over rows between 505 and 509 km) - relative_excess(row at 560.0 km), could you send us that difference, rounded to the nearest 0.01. -0.01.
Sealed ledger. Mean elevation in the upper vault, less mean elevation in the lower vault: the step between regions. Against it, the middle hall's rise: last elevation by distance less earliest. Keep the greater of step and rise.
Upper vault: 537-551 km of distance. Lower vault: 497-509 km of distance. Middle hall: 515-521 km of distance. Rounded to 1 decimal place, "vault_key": 0.4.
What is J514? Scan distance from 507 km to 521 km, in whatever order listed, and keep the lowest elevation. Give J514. 12.34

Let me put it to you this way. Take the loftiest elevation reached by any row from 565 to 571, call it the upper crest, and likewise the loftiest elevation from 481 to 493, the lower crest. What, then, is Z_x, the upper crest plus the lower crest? 27.8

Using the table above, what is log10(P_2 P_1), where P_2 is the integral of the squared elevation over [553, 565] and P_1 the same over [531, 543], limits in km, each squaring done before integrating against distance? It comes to 6.628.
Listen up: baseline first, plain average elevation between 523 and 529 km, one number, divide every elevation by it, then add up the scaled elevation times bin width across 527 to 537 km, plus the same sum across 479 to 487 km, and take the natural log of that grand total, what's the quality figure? 2.90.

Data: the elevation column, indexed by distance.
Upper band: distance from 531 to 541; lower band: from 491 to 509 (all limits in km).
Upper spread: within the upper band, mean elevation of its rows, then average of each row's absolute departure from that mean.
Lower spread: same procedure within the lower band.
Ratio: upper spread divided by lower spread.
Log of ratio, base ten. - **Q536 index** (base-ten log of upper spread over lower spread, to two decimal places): 0.10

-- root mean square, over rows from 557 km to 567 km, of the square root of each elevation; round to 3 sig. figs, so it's 3.64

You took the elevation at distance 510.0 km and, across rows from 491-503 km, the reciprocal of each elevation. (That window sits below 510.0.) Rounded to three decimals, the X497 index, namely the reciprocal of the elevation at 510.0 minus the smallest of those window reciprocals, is 0.003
